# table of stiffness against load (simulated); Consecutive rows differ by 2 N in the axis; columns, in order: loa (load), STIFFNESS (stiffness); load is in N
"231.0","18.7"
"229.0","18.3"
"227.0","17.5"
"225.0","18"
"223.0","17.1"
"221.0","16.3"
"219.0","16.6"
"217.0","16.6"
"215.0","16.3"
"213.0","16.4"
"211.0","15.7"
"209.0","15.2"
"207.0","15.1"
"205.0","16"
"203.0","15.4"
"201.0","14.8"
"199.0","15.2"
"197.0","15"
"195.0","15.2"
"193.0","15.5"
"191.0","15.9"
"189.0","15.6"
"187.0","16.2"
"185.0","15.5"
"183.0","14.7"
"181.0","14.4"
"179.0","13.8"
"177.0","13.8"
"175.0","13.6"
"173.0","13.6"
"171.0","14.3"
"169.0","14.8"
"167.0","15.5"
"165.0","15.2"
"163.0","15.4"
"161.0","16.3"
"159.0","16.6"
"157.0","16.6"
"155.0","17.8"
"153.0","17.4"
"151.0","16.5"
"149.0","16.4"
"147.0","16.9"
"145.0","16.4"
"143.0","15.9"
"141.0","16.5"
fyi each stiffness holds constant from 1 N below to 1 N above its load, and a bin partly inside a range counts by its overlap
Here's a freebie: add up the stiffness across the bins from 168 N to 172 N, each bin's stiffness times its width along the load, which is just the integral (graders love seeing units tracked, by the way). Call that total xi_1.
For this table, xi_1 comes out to 58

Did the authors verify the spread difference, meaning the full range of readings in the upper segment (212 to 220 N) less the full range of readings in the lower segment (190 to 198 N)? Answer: -0.60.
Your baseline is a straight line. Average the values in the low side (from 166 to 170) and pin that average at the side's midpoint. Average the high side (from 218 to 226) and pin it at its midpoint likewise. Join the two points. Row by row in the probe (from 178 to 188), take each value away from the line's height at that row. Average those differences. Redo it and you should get 0.7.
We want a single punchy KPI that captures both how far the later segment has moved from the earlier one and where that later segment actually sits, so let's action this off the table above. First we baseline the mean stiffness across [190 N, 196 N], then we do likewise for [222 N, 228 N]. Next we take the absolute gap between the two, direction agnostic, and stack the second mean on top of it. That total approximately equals 19.5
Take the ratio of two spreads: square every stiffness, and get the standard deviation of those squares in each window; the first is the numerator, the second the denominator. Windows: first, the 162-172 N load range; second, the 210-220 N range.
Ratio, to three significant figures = 1.23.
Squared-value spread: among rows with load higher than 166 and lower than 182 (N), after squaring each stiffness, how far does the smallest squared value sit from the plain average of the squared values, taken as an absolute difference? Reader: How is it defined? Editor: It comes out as 18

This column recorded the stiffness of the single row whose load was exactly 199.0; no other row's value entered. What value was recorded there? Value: 15.2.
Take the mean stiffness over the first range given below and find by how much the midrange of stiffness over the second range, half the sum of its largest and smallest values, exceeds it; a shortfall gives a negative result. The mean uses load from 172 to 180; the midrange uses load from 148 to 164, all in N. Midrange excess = 2.9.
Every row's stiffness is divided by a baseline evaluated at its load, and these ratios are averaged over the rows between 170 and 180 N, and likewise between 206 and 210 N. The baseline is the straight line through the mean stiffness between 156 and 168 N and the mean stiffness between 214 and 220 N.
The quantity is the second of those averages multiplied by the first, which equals 0.79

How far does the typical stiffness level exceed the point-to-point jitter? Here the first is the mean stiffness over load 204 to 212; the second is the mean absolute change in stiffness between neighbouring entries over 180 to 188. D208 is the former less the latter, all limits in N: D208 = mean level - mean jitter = 14.9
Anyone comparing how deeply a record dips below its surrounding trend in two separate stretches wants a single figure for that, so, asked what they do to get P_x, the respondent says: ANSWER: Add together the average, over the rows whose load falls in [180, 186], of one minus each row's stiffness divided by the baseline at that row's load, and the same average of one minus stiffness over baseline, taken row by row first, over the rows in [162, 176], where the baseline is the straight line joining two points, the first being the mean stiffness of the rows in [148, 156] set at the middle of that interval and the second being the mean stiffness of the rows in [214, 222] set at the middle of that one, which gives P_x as 0.25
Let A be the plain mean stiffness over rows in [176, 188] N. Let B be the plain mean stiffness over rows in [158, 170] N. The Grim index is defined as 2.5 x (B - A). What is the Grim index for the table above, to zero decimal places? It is 2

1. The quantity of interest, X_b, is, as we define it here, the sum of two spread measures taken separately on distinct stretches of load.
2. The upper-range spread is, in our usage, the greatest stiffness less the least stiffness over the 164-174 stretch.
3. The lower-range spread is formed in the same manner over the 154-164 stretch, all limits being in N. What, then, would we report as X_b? 4.3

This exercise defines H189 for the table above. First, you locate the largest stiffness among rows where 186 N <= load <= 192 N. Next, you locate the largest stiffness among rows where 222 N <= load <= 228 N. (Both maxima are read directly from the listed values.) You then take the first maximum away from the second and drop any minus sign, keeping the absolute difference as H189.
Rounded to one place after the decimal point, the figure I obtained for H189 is 1.8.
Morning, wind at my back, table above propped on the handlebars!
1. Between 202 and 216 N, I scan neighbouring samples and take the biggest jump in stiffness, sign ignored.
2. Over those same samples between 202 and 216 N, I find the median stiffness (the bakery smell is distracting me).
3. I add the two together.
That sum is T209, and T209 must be 16.6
